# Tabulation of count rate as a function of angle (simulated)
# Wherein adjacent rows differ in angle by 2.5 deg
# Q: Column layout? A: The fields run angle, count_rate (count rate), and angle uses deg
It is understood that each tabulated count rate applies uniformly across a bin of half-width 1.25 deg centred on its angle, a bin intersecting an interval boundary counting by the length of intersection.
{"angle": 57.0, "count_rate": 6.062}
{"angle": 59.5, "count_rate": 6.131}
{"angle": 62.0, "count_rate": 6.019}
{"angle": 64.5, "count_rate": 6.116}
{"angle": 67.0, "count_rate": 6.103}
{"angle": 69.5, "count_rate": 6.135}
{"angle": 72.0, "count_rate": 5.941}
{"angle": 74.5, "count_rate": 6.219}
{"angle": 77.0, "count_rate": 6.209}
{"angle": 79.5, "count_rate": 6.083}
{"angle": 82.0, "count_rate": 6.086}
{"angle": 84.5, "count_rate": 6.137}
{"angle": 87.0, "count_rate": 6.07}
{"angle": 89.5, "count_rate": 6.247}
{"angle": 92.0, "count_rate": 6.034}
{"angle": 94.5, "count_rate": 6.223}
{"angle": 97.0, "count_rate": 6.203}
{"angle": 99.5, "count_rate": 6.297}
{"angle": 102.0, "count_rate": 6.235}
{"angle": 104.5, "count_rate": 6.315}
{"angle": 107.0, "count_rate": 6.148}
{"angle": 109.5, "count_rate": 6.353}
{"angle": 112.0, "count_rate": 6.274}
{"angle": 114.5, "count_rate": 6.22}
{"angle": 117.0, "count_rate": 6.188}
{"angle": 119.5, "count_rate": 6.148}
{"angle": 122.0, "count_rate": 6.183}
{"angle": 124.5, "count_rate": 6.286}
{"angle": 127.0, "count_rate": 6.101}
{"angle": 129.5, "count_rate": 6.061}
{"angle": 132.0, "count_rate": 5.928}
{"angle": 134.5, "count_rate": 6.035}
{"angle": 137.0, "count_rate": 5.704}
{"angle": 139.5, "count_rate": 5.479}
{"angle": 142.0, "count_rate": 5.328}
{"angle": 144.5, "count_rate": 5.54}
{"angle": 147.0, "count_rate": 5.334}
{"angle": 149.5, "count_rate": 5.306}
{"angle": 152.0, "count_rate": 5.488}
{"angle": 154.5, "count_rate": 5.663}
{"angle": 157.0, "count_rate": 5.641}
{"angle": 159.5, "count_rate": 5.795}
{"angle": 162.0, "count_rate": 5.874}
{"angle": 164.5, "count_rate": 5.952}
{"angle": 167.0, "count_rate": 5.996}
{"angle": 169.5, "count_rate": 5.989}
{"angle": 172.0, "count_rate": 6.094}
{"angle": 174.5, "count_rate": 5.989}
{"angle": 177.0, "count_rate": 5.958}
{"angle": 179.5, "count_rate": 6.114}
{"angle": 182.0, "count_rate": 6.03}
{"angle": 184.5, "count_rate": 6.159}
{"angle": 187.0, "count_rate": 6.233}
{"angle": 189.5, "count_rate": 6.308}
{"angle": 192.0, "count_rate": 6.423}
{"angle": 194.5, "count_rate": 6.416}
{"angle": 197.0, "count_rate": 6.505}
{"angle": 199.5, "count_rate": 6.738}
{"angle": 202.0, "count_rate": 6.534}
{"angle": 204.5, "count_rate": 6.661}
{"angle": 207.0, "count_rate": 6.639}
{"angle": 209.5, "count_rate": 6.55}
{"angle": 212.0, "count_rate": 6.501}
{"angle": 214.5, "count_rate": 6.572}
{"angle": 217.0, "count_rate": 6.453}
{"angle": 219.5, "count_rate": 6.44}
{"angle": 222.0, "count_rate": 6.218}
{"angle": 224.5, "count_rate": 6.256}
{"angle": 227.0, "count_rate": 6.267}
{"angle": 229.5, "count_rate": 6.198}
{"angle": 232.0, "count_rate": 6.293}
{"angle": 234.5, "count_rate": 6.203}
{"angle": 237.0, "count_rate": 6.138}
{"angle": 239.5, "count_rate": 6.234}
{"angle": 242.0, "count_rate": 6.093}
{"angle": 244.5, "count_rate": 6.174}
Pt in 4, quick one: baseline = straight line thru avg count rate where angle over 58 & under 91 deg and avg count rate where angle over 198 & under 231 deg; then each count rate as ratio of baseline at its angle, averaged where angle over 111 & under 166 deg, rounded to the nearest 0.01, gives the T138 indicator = 0.93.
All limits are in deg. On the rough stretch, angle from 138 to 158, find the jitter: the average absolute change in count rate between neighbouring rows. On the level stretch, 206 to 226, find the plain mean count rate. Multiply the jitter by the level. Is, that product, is 0.90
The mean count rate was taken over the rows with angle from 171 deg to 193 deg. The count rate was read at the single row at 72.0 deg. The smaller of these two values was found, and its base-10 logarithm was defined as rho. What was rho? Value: 0.774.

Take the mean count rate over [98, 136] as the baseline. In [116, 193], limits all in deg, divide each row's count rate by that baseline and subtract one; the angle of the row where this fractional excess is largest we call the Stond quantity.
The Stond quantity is 192.0 deg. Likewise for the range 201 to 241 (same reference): 204.5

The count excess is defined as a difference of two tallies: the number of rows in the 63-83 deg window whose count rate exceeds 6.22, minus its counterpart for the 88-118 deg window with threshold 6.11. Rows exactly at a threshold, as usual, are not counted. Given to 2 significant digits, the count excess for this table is -11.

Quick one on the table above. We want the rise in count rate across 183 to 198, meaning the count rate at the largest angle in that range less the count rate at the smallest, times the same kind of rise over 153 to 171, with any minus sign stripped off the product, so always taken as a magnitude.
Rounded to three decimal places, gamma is 0.113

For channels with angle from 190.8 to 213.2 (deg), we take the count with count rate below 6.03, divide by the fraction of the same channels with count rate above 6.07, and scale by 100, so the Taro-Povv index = 0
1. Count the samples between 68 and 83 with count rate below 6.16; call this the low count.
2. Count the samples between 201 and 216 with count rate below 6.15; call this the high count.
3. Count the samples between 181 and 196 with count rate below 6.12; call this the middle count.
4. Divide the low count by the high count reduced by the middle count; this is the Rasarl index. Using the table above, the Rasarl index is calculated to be -4.0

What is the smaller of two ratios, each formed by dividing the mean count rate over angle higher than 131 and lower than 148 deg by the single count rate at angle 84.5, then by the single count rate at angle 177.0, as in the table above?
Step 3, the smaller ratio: 0.916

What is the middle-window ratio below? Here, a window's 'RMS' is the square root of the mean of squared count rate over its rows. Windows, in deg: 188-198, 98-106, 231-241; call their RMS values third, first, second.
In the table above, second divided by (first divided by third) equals 6.3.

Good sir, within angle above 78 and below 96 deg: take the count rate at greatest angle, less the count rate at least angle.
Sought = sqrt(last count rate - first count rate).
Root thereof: 0.4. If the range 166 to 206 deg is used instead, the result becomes 0.8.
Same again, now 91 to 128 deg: 0.3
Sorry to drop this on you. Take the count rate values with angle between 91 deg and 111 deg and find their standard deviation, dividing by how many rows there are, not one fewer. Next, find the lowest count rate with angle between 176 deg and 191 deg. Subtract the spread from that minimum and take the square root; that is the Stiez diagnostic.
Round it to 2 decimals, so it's 2.42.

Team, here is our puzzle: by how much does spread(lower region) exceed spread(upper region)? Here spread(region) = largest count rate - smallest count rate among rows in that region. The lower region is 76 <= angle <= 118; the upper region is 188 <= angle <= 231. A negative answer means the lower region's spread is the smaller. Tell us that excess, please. -0.2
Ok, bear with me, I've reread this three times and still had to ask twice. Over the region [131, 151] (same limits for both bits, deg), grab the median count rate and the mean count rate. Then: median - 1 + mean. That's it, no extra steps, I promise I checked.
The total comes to 10.1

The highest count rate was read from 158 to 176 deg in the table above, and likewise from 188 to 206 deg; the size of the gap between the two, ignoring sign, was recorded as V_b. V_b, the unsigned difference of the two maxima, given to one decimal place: 0.6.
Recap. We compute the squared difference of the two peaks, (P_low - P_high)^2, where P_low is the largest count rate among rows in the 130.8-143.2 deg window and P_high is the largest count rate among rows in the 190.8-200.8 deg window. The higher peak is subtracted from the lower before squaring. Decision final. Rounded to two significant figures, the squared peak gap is 0.49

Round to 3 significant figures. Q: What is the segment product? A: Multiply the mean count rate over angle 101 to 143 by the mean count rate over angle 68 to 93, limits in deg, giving 37.1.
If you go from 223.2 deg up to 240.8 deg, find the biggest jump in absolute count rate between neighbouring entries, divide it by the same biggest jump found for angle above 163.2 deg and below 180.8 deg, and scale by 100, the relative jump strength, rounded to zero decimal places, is 62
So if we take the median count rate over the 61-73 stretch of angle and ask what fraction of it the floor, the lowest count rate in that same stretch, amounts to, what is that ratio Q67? 0.973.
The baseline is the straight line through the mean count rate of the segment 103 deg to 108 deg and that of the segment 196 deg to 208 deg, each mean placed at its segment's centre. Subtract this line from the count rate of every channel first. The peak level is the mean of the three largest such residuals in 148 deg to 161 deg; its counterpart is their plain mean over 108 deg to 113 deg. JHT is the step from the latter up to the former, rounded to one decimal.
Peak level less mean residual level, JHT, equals -0.8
